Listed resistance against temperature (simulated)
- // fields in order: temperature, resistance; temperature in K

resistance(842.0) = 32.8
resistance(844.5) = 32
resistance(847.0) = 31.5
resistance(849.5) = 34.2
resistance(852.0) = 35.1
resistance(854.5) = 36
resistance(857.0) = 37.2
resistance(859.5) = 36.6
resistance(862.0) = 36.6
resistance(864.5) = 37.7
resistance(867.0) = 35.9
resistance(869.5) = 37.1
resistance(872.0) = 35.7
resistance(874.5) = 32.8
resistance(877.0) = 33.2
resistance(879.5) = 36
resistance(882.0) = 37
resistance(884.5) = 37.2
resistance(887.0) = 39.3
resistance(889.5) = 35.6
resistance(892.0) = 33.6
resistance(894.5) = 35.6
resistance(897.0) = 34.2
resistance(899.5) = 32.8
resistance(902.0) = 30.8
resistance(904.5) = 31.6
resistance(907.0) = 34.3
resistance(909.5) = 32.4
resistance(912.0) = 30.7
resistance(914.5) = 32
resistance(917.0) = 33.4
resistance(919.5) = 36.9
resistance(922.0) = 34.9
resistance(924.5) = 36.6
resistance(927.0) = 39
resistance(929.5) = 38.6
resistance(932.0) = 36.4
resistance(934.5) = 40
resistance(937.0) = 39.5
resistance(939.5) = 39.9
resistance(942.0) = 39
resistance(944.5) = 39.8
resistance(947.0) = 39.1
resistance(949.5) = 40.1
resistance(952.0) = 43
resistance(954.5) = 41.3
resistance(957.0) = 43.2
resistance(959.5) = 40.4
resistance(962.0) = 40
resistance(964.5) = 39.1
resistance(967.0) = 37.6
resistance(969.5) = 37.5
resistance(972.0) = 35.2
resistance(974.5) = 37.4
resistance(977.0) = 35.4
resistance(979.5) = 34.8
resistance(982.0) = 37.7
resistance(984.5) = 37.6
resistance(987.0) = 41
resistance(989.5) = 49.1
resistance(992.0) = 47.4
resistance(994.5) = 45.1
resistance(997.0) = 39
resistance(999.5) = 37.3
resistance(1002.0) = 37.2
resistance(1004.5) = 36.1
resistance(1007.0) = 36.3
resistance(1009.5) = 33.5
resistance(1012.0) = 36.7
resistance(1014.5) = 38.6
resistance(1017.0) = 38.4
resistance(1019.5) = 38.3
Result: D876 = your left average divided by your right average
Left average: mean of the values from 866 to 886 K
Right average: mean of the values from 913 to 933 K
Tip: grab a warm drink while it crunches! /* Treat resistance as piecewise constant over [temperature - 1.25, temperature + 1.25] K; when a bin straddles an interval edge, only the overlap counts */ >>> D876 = 0.99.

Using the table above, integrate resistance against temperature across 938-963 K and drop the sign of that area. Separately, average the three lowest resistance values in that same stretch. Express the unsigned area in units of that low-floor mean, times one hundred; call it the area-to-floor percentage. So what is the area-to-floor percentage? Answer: 2581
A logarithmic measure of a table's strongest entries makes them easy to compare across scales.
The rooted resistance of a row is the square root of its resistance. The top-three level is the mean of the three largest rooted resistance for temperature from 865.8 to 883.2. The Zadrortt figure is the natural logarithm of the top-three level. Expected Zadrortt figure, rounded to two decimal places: 1.80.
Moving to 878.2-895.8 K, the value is 1.82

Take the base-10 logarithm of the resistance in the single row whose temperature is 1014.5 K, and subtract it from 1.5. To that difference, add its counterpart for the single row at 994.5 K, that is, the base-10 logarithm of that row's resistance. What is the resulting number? 1.568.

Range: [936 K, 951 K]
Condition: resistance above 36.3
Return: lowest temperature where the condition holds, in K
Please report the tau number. 937.0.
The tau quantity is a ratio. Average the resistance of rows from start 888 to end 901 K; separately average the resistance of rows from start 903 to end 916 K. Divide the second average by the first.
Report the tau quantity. 0.94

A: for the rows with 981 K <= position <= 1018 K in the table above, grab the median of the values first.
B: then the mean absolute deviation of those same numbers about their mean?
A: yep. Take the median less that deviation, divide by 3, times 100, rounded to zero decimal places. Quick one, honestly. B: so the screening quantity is 1146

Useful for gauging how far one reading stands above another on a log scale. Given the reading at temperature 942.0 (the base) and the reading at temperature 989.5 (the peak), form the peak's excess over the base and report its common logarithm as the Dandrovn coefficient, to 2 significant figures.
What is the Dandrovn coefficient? 1.0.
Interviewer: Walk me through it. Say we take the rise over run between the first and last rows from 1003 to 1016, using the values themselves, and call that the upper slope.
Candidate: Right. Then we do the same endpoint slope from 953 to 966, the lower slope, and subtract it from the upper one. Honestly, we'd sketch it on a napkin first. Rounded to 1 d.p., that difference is 0.5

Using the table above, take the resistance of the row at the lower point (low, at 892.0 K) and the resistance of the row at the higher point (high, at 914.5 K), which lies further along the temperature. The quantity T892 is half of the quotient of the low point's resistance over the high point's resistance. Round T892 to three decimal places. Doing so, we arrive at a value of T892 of 0.525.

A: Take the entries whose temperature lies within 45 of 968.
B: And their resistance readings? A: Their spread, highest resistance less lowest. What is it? 16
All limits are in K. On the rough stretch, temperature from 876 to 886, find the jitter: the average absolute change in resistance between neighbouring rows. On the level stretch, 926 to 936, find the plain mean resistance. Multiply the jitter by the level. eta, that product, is 51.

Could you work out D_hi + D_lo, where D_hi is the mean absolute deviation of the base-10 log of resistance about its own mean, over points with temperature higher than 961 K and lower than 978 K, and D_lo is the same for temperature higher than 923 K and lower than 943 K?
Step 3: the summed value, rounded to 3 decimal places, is 0.027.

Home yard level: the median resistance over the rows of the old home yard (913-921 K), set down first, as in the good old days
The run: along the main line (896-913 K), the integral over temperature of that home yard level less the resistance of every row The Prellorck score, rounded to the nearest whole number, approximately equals 17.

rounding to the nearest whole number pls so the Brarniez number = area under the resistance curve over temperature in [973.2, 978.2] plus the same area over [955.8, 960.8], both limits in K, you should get 391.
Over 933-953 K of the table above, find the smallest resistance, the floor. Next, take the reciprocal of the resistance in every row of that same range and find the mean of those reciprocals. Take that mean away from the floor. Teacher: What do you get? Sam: 39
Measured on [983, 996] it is 38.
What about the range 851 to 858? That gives 35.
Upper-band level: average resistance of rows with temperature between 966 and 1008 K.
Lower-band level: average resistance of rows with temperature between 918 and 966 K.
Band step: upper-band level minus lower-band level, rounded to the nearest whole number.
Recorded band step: 0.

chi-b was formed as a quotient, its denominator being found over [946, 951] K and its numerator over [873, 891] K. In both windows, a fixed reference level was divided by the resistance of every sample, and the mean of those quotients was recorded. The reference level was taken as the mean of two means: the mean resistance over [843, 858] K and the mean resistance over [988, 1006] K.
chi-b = 1.11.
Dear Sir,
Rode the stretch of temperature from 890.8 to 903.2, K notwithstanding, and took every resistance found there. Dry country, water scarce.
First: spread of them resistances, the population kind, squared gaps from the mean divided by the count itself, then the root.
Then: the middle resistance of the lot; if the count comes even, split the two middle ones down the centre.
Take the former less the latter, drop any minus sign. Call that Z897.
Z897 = 32.0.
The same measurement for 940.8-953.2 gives 38.3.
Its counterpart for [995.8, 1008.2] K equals 36.2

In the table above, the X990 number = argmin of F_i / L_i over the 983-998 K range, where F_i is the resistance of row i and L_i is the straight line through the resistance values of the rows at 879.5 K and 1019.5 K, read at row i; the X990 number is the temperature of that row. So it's 984.5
